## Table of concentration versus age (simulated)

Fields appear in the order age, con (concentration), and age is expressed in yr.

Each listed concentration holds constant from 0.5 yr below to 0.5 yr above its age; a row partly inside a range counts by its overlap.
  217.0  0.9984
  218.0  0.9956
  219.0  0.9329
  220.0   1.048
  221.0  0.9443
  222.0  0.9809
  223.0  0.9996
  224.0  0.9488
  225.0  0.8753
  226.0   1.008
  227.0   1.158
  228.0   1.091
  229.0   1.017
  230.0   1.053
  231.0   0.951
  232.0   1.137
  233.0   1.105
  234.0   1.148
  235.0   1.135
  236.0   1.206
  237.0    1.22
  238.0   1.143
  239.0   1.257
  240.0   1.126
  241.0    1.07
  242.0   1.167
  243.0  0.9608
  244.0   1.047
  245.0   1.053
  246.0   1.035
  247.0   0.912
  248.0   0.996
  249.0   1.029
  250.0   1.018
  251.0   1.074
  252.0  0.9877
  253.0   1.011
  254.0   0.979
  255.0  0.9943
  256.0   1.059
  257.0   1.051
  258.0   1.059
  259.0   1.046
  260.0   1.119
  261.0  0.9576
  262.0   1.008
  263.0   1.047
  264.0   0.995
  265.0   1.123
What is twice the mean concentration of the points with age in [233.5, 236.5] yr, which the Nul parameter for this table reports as 2.33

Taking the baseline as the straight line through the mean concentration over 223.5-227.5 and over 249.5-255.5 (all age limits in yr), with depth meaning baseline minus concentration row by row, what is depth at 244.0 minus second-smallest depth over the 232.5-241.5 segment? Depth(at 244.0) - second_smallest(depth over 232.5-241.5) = 0.18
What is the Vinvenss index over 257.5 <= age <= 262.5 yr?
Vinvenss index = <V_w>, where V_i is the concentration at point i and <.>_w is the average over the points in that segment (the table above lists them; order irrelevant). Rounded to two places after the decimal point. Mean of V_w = 1.04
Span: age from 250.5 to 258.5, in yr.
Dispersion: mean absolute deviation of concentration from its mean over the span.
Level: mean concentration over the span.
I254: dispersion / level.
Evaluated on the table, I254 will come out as 0.033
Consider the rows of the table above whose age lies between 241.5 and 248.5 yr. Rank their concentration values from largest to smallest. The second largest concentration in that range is 1.053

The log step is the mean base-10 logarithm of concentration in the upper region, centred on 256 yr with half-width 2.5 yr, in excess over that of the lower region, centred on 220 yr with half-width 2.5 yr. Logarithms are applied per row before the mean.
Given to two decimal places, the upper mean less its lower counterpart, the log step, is 0.02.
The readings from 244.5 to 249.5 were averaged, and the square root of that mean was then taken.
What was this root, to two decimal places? 1.00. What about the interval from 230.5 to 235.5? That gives 1.05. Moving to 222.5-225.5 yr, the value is 0.97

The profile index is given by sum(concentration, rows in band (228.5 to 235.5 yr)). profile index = 7.5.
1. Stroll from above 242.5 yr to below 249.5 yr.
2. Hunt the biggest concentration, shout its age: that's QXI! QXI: 245.0 yr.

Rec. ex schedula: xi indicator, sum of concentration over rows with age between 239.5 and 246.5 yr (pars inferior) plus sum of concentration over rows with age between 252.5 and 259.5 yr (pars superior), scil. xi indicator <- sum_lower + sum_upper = 14.7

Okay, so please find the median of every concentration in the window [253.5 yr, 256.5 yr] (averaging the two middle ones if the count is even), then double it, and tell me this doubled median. 2.0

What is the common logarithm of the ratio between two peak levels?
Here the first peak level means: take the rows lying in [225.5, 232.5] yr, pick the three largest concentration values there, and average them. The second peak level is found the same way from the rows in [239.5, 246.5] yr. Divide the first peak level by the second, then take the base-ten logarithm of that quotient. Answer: 0.00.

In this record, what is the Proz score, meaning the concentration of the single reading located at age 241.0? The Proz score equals 1.07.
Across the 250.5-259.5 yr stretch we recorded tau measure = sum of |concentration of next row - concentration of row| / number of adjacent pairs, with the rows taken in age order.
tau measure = 0.031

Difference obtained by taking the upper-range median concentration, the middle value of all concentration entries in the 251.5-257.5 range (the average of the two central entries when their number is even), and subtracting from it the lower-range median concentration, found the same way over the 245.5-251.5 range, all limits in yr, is -0.021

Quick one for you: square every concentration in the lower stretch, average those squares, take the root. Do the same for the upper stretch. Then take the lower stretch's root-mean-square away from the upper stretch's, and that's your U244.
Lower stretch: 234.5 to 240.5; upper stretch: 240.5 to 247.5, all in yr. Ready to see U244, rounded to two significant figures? -0.14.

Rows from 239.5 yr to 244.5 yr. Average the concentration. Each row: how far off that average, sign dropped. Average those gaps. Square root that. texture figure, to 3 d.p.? 0.241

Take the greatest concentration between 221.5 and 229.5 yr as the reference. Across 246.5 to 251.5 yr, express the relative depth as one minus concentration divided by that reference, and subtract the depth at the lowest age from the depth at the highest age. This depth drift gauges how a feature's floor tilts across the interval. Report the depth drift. -0.14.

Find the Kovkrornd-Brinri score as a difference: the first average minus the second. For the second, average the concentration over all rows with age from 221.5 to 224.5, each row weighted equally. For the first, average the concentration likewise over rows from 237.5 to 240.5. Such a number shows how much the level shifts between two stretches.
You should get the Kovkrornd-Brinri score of 0.20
